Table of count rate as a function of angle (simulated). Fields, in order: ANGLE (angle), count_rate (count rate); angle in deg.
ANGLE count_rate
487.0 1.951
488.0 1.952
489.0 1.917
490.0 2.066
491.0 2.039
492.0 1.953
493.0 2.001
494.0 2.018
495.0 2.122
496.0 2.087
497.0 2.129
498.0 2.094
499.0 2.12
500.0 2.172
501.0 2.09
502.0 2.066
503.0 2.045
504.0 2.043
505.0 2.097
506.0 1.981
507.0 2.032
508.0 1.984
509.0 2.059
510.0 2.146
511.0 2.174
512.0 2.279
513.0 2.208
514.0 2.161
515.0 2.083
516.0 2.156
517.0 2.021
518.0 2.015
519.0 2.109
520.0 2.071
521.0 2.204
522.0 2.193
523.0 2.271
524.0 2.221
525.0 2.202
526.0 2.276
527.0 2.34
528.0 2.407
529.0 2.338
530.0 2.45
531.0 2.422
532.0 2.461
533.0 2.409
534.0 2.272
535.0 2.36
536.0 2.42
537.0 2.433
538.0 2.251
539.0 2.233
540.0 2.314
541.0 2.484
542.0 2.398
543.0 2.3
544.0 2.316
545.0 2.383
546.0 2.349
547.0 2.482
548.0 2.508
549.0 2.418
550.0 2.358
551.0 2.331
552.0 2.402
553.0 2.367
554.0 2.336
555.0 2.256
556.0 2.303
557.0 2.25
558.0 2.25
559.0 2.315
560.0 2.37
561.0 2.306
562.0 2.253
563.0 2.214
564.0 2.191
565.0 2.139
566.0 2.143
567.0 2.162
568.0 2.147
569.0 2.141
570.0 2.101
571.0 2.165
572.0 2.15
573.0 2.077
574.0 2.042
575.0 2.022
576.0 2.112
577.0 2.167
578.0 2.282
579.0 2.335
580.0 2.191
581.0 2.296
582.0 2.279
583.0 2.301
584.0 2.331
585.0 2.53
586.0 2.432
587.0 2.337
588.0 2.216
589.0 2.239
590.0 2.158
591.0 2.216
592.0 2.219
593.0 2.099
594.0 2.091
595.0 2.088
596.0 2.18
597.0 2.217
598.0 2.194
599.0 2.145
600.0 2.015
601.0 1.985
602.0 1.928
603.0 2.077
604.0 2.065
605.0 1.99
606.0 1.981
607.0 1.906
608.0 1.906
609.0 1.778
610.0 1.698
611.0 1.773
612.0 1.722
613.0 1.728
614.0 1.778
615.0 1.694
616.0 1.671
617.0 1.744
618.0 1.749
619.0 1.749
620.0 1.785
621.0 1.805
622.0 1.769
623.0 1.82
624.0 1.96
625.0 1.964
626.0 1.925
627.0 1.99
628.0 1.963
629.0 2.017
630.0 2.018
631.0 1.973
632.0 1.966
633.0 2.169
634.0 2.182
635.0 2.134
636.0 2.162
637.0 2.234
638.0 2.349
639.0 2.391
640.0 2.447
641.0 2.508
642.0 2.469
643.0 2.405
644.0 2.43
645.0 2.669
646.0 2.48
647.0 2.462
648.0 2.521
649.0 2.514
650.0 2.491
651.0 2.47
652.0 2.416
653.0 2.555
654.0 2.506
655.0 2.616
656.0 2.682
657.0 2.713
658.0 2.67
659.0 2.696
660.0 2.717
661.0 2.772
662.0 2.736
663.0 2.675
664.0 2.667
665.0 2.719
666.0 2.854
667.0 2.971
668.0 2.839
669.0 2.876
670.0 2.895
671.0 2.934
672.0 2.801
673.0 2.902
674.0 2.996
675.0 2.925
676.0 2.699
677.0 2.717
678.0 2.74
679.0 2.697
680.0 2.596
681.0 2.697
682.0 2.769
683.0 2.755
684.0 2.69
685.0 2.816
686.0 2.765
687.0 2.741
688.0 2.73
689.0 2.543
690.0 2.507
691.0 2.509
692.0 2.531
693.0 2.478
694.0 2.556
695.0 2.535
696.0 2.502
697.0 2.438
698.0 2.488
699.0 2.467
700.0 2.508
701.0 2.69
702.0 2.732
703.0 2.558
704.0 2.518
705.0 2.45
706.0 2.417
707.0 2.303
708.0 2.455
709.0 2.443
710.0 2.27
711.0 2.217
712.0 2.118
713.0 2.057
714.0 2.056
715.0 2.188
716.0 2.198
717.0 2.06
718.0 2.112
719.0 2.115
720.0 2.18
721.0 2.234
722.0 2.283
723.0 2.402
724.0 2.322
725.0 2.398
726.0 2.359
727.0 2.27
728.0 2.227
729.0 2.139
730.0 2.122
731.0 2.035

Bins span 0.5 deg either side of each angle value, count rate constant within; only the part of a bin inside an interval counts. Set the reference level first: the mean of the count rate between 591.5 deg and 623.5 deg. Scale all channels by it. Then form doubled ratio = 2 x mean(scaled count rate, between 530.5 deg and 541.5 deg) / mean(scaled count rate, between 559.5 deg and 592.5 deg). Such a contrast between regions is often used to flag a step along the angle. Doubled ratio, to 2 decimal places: 2.13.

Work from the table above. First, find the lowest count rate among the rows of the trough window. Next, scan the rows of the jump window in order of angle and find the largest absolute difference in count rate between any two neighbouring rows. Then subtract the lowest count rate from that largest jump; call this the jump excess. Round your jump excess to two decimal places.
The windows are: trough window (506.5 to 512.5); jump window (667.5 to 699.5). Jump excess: -1.76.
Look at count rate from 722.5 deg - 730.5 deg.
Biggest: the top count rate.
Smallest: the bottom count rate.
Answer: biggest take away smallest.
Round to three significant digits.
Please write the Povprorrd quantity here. 0.280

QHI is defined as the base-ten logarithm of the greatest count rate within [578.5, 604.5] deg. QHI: 0.403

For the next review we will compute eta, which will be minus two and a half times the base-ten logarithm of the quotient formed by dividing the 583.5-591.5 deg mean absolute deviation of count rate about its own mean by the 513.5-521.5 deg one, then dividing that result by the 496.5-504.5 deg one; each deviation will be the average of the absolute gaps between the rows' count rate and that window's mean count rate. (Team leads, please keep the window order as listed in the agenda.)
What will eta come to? -4.3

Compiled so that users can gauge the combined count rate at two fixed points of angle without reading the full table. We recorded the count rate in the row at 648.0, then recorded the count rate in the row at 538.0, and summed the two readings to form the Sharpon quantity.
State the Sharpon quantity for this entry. 4.8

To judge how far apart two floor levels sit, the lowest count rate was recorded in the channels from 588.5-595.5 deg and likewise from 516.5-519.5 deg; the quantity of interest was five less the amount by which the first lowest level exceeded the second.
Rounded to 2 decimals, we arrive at 4.93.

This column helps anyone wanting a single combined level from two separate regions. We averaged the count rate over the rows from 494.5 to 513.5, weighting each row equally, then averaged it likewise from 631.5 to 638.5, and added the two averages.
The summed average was 4.3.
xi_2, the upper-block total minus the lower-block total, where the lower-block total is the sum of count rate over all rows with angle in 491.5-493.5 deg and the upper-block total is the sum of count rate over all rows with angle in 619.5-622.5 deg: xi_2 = 1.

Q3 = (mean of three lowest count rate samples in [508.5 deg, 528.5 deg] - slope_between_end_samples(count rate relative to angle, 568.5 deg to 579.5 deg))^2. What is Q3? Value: 4.0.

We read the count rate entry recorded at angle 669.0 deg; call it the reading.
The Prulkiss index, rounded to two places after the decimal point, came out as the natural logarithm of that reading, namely 1.06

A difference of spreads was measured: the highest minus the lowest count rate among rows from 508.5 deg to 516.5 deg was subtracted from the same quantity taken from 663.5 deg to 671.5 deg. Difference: 0.08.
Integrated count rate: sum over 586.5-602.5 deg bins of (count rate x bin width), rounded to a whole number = 34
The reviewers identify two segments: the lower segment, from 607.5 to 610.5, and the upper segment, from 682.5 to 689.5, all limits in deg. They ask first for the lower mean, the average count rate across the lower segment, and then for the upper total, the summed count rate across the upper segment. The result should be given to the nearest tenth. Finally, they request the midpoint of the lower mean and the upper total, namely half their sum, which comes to 10.4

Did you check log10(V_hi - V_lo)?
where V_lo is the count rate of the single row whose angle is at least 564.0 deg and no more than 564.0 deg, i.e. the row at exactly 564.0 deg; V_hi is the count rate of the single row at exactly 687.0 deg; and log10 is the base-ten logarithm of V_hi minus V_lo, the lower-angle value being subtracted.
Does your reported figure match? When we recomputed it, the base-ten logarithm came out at -0.26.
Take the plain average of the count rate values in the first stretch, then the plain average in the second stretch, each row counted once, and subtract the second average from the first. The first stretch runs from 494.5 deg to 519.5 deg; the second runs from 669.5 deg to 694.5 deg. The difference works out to -0.62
